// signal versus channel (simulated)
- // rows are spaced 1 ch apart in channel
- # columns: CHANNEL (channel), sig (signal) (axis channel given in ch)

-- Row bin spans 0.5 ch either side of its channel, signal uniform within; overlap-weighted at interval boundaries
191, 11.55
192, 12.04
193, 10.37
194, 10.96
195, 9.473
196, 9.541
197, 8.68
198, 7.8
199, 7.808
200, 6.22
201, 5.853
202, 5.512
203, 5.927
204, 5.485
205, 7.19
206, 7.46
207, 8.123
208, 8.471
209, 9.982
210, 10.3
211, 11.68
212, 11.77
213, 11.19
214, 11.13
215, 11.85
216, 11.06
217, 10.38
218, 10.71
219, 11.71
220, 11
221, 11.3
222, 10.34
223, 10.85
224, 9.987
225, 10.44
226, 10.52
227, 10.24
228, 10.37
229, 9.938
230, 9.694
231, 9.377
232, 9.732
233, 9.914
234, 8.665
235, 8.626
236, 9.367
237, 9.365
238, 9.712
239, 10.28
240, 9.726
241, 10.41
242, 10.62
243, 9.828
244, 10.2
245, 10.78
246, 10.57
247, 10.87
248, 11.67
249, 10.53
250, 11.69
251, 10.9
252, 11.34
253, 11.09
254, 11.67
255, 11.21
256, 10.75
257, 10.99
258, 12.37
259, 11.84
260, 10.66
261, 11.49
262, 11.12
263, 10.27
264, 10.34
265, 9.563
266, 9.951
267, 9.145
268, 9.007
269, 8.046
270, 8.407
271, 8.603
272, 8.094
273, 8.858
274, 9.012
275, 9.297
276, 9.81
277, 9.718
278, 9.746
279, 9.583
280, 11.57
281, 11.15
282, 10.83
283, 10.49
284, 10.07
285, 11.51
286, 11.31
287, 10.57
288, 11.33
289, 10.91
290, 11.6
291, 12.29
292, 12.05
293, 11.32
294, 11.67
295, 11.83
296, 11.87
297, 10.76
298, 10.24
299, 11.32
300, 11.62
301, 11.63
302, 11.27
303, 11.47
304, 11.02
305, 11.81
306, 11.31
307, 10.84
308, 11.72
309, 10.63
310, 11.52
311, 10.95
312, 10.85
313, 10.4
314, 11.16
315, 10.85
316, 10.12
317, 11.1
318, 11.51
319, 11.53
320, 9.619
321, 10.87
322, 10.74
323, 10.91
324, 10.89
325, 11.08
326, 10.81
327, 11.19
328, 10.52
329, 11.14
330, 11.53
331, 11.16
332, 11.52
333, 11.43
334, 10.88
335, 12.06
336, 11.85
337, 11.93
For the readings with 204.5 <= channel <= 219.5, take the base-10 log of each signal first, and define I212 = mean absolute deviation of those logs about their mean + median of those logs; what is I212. 1.09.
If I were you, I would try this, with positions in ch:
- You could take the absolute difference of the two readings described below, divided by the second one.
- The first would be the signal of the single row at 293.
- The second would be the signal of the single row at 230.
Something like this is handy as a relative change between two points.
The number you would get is 0.17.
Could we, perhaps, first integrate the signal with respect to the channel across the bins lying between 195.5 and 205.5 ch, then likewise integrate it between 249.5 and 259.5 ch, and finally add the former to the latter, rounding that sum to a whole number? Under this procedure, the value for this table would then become 184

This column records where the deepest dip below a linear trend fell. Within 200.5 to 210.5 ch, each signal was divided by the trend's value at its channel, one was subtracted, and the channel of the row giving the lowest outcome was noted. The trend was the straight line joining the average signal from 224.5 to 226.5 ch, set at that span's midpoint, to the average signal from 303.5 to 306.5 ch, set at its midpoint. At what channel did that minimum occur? 204 ch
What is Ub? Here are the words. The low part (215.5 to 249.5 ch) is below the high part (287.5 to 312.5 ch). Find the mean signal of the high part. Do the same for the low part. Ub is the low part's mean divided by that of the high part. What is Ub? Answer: 0.90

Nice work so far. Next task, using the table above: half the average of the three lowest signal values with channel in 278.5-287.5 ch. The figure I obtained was 5.0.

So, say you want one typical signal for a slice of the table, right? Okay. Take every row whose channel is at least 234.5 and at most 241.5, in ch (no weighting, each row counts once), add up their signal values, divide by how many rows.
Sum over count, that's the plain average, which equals 9.6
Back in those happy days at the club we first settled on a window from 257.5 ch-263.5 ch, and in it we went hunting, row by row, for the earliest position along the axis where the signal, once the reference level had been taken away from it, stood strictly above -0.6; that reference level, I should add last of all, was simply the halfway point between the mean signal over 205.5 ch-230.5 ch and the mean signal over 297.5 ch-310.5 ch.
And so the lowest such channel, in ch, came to 258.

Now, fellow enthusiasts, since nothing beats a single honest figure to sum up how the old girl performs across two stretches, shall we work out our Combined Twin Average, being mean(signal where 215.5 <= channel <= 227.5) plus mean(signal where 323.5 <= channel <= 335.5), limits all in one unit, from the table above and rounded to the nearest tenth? 21.9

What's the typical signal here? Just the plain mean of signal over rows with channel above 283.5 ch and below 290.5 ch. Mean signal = 11.0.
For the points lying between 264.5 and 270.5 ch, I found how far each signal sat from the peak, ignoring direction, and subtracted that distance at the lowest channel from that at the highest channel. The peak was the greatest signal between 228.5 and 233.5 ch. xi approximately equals 1.2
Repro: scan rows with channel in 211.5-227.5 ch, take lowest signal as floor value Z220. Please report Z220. 9.987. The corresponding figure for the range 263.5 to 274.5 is 8.046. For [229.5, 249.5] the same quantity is 8.626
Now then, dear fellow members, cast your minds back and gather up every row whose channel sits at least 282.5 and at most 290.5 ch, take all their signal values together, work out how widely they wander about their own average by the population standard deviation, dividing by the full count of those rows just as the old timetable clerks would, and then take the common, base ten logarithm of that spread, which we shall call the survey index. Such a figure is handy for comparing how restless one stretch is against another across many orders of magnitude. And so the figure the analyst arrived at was -0.29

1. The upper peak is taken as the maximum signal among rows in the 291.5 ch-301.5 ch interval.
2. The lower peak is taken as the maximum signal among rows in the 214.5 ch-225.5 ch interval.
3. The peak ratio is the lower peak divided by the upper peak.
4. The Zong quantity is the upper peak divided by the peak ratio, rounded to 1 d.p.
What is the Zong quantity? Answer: 12.3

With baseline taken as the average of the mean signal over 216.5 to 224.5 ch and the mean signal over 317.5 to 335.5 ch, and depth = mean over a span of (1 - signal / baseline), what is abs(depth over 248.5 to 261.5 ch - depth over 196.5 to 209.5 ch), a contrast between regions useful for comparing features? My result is 0.37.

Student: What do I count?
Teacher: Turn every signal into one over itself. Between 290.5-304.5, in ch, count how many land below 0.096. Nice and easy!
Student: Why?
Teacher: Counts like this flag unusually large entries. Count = 13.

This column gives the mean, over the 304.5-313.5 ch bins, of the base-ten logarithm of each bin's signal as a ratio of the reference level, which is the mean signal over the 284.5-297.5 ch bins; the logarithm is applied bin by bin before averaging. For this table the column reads -0.014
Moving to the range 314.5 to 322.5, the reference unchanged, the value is -0.027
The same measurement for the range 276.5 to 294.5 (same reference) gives -0.020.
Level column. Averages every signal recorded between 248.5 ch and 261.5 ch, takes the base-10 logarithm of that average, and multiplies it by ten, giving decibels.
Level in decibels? 10.52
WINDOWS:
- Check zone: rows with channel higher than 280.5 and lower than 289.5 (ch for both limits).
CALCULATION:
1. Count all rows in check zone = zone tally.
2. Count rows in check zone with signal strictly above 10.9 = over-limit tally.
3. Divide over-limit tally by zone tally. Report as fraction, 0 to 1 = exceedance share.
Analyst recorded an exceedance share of 0.56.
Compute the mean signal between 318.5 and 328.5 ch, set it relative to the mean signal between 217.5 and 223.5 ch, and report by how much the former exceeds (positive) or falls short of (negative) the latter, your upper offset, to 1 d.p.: -0.2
